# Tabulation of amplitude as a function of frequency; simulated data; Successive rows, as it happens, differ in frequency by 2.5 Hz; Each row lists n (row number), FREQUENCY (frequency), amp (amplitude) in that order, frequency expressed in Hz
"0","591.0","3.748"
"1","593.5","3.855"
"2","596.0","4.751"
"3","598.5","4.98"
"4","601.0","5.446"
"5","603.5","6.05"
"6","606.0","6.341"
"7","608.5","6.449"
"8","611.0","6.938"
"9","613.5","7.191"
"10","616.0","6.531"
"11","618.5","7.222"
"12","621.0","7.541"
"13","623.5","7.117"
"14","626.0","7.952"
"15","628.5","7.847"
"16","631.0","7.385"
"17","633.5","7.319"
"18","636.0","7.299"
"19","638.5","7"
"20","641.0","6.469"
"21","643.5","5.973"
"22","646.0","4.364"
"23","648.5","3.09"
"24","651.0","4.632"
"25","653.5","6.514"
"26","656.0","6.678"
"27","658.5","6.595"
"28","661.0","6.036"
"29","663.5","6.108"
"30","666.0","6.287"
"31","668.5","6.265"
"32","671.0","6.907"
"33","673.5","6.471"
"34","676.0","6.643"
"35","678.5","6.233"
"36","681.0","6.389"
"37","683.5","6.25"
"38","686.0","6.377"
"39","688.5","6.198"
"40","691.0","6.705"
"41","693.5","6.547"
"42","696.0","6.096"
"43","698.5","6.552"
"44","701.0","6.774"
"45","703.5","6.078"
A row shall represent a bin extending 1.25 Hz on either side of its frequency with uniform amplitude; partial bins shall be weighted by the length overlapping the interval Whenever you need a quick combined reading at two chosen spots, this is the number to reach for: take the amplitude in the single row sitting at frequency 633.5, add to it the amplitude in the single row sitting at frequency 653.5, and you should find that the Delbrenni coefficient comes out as 13.8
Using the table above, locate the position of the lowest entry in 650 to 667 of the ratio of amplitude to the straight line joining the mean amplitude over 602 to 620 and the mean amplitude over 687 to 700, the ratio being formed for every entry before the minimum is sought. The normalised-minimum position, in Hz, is 651.0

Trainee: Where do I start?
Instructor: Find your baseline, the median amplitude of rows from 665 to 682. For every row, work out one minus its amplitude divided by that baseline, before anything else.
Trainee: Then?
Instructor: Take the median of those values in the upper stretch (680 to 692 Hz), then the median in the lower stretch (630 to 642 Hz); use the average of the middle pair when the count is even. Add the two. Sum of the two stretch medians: -0.14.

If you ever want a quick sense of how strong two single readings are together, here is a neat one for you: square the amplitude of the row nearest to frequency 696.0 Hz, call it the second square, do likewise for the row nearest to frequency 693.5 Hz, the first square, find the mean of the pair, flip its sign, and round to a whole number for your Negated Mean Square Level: -40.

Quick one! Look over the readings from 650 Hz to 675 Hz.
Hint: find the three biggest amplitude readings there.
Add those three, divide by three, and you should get 6.7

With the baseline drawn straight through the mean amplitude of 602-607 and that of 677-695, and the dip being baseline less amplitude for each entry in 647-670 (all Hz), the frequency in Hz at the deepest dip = 648.5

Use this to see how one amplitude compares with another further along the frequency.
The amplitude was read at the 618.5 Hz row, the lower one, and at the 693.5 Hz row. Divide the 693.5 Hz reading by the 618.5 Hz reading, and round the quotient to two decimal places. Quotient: 0.91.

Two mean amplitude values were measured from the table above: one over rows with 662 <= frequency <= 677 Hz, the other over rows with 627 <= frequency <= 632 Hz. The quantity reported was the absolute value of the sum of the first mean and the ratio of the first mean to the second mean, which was 7.3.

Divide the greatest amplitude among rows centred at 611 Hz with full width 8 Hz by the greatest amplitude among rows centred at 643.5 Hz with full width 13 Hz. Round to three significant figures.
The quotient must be 1.03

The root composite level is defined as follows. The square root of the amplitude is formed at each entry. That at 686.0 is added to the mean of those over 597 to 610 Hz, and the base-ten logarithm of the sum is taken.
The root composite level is 0.694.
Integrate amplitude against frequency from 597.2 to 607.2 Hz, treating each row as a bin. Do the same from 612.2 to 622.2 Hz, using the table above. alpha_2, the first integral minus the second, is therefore -14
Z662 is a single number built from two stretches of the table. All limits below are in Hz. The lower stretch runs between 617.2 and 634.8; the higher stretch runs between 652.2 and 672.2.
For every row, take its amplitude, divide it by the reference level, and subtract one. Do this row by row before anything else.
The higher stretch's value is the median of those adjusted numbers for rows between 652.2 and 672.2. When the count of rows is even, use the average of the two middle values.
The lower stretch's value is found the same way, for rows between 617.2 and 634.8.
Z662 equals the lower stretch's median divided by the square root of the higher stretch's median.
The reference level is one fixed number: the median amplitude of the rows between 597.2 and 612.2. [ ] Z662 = 1.1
